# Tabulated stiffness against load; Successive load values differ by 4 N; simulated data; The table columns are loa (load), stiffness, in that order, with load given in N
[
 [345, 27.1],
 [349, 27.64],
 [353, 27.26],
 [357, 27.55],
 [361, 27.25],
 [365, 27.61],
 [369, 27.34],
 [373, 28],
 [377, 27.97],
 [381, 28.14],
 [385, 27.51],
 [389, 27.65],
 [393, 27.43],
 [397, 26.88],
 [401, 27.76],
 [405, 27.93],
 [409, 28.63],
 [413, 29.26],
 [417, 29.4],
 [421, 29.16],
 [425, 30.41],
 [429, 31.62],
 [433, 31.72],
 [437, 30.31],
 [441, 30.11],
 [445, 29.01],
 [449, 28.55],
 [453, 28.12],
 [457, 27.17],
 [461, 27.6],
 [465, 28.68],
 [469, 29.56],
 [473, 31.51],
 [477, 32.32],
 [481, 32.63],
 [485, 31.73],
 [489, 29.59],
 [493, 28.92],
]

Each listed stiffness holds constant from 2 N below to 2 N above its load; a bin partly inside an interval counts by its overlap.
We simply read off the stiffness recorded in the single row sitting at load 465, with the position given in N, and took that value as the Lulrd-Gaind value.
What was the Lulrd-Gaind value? 28.68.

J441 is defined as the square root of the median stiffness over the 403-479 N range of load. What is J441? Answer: 5.41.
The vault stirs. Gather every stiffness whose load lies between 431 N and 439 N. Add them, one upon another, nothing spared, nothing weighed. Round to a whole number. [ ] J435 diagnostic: 62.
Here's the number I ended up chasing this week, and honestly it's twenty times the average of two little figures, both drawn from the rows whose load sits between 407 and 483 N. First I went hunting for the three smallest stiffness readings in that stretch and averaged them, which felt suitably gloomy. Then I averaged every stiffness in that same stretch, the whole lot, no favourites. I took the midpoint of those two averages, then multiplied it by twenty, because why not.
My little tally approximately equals 574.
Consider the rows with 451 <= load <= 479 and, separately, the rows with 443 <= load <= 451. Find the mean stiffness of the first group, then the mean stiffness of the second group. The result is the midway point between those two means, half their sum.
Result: 29.0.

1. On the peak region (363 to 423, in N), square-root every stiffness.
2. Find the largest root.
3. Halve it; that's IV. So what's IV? 2.71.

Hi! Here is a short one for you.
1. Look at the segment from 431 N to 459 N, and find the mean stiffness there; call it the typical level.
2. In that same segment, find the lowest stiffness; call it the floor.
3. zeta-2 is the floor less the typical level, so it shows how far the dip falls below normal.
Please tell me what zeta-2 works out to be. -2.1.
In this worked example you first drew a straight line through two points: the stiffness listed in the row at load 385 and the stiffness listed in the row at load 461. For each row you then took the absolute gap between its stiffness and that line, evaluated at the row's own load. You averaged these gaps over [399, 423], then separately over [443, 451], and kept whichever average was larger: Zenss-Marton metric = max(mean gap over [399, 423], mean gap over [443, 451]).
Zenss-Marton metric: 1.2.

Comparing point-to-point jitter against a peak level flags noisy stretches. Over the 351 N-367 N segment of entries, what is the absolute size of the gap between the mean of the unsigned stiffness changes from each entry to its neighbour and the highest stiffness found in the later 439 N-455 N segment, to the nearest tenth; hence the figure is 29.8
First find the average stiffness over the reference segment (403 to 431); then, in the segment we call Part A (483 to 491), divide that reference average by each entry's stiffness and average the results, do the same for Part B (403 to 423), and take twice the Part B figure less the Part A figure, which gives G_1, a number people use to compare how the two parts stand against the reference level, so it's 1.08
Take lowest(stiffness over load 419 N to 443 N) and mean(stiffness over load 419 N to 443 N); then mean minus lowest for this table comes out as 1.4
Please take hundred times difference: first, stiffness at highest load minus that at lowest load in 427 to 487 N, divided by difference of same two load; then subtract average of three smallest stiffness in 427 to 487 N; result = -2763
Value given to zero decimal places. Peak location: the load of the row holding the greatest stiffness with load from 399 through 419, 417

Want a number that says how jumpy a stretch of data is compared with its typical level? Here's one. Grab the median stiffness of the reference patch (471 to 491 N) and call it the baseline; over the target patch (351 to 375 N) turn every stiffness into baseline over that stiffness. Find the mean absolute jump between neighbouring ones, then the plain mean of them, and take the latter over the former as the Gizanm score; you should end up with 73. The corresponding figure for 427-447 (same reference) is 43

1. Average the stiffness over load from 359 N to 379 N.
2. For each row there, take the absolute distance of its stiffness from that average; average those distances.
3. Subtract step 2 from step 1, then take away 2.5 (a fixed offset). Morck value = 24.9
